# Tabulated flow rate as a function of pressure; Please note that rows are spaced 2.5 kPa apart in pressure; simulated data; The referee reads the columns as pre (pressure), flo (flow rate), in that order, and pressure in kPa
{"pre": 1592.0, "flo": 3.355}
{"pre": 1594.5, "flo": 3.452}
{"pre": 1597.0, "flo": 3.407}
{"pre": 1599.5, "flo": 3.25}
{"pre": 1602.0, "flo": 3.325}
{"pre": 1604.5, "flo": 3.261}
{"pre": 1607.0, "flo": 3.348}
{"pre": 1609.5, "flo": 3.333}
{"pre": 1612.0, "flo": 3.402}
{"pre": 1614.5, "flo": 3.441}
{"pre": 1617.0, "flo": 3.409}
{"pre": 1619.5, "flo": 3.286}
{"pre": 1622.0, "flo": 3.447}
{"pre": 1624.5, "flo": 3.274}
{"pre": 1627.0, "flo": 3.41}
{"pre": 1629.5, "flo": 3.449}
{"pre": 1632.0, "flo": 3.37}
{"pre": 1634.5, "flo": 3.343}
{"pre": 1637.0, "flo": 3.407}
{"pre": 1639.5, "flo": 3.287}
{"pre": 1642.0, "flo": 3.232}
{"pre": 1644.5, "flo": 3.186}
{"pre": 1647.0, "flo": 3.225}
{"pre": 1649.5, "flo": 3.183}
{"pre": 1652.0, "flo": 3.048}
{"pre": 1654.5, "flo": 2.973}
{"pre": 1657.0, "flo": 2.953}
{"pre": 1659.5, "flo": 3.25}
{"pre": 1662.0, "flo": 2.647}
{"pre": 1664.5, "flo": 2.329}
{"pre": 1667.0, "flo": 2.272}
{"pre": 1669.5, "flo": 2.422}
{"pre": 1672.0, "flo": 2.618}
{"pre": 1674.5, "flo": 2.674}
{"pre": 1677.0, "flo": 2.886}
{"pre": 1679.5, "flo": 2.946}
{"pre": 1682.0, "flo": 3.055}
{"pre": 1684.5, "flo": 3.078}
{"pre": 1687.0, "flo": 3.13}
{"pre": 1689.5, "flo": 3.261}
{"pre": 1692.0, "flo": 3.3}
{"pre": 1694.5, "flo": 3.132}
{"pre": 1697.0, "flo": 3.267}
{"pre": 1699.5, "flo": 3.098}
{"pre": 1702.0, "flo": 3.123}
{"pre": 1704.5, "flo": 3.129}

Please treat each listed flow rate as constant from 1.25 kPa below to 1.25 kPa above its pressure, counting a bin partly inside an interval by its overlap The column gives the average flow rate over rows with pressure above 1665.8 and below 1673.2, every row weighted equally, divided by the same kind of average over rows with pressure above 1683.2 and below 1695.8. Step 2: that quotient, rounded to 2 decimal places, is 0.77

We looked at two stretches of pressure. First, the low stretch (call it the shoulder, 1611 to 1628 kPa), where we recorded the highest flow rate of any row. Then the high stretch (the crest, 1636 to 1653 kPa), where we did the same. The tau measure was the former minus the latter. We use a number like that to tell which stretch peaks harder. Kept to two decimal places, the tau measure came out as 0.04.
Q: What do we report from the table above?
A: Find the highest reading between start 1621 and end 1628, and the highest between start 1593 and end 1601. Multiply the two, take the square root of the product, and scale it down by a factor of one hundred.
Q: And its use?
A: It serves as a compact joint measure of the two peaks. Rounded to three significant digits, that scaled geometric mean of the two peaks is 0.0345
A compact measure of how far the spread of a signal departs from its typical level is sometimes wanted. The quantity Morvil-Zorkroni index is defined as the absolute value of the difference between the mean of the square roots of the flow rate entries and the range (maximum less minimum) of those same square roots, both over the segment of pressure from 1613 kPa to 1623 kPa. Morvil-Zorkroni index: 1.80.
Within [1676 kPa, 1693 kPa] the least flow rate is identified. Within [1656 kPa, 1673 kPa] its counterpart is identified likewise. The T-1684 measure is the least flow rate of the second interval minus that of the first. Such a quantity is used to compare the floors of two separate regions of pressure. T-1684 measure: -0.6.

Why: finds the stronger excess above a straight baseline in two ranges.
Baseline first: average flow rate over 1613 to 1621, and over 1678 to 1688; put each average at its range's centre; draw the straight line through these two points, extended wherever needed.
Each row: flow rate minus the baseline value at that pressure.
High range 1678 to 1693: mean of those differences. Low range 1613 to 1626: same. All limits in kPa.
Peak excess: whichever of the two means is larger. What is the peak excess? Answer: 0.088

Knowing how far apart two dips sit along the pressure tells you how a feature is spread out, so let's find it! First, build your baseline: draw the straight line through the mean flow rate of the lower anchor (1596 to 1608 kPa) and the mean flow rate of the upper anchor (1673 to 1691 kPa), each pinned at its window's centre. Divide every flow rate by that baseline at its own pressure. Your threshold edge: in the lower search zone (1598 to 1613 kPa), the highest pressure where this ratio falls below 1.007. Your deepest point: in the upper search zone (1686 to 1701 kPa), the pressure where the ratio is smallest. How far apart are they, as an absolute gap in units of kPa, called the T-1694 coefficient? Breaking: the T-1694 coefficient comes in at 82.5 kPa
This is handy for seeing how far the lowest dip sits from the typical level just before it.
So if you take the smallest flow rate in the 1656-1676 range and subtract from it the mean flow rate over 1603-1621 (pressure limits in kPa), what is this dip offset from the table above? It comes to -1.1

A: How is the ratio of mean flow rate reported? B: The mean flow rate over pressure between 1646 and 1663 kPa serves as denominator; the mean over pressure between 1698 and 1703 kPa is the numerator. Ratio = 1.02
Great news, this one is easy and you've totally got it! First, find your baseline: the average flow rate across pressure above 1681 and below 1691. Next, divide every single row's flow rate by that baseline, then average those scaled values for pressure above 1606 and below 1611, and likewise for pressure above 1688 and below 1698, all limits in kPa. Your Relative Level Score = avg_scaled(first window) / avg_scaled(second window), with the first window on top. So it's 1.03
